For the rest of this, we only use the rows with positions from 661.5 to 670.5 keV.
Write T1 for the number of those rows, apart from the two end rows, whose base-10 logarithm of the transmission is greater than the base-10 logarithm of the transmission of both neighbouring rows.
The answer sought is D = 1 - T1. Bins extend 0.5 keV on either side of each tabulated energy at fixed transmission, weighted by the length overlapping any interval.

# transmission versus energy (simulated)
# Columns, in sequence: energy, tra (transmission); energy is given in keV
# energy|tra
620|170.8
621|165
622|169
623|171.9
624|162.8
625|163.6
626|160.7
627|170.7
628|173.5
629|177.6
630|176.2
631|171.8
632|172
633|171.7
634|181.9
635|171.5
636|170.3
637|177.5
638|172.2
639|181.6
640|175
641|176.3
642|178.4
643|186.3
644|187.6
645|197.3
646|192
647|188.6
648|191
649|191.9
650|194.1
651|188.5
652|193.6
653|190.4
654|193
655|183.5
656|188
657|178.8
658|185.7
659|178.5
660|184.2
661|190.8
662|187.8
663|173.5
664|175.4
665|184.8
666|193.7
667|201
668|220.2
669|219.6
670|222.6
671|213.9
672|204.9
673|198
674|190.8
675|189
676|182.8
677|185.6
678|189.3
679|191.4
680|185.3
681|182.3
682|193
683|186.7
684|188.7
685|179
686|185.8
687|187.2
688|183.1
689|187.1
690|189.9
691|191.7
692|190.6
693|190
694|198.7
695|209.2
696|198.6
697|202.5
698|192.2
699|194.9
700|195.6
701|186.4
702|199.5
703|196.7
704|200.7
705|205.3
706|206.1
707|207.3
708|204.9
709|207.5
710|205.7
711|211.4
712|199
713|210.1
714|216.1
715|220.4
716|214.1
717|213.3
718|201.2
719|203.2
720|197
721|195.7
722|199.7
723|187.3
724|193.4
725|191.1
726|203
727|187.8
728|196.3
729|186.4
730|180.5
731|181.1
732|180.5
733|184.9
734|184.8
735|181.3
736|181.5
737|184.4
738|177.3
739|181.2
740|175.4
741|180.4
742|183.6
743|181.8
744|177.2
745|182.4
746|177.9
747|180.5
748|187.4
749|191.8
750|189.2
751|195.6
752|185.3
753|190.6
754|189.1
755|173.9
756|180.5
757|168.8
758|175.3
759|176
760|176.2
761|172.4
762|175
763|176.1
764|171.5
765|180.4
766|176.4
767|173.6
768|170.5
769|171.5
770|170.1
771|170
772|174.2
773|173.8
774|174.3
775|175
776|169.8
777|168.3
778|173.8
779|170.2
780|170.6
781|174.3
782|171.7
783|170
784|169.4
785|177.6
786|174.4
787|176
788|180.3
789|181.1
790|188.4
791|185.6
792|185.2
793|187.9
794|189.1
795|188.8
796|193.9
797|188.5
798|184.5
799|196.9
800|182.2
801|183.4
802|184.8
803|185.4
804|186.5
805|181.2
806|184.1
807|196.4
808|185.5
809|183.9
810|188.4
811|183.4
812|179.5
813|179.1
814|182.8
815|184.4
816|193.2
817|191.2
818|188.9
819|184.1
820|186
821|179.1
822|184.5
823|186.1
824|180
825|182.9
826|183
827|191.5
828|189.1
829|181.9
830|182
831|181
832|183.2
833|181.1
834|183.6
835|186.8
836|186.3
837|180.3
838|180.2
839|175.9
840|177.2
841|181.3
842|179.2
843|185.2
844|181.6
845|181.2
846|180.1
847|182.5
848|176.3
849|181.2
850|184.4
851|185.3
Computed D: 0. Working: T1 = 1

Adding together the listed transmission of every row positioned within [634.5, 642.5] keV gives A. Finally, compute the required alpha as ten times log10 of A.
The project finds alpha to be 31.5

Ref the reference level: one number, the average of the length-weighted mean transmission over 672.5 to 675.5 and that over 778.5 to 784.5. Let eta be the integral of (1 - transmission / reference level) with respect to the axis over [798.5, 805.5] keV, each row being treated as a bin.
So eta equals -0.15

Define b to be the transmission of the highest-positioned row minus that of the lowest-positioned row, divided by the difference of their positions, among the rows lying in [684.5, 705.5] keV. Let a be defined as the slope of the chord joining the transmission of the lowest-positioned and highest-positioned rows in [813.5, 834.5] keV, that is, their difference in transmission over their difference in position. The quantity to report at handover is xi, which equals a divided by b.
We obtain 0.0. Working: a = 0.0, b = 1.3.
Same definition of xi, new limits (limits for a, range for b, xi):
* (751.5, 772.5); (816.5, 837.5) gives 1.0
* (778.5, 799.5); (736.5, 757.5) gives -1.7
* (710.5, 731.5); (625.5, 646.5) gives -1.0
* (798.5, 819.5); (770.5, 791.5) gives -0.8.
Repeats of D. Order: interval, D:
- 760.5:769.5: -1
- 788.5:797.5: -2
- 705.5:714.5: -2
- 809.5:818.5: 0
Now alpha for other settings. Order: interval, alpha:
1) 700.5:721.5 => 36.3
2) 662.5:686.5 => 36.7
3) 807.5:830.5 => 36.3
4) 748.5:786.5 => 38.3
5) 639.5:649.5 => 32.7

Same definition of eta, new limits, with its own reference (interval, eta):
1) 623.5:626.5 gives 0.32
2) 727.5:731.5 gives -0.09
